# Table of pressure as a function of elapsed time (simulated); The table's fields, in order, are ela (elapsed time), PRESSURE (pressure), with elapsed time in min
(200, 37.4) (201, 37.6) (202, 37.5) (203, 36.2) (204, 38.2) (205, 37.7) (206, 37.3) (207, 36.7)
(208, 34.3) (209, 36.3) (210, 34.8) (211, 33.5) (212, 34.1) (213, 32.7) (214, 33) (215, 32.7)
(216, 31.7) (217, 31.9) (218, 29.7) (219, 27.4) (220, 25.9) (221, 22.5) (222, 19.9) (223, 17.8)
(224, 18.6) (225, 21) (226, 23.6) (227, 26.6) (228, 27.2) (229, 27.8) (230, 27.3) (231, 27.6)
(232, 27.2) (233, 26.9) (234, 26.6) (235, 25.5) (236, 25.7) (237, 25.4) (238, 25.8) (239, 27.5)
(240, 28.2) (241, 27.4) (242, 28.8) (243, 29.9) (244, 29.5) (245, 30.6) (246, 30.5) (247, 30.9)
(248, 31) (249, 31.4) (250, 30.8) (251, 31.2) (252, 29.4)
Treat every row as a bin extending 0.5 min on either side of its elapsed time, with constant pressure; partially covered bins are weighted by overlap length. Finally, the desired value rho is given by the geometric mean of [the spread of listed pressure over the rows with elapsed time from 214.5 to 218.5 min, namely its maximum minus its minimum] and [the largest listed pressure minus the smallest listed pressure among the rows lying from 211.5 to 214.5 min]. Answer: 2.0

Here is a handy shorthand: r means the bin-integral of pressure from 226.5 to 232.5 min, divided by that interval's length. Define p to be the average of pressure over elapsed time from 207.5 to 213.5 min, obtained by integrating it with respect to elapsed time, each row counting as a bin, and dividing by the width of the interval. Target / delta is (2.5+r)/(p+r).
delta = 0.484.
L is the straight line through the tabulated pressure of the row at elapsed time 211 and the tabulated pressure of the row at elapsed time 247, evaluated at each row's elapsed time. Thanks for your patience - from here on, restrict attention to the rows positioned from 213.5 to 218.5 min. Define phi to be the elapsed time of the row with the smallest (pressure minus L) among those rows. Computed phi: 218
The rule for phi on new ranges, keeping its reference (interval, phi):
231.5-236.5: 235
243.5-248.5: 244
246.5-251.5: 247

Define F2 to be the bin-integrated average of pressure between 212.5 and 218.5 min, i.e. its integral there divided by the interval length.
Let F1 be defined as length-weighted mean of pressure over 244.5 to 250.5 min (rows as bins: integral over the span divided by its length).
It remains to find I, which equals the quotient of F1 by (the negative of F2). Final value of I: -0.97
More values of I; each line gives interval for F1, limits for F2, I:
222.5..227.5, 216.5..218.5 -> -0.70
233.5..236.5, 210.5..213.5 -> -0.78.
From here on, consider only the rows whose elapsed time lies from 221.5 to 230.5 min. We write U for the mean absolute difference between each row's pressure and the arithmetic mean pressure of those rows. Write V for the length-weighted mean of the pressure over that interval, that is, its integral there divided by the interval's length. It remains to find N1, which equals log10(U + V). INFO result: 1.43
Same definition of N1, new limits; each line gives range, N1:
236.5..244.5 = 1.46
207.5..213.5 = 1.55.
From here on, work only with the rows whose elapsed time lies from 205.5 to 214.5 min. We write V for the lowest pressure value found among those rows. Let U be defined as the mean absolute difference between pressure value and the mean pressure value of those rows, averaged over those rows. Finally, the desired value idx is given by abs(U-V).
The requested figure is 31.3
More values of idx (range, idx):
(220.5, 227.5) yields 15.4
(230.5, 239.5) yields 24.6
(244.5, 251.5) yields 30.3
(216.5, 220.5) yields 23.8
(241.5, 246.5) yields 28.2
